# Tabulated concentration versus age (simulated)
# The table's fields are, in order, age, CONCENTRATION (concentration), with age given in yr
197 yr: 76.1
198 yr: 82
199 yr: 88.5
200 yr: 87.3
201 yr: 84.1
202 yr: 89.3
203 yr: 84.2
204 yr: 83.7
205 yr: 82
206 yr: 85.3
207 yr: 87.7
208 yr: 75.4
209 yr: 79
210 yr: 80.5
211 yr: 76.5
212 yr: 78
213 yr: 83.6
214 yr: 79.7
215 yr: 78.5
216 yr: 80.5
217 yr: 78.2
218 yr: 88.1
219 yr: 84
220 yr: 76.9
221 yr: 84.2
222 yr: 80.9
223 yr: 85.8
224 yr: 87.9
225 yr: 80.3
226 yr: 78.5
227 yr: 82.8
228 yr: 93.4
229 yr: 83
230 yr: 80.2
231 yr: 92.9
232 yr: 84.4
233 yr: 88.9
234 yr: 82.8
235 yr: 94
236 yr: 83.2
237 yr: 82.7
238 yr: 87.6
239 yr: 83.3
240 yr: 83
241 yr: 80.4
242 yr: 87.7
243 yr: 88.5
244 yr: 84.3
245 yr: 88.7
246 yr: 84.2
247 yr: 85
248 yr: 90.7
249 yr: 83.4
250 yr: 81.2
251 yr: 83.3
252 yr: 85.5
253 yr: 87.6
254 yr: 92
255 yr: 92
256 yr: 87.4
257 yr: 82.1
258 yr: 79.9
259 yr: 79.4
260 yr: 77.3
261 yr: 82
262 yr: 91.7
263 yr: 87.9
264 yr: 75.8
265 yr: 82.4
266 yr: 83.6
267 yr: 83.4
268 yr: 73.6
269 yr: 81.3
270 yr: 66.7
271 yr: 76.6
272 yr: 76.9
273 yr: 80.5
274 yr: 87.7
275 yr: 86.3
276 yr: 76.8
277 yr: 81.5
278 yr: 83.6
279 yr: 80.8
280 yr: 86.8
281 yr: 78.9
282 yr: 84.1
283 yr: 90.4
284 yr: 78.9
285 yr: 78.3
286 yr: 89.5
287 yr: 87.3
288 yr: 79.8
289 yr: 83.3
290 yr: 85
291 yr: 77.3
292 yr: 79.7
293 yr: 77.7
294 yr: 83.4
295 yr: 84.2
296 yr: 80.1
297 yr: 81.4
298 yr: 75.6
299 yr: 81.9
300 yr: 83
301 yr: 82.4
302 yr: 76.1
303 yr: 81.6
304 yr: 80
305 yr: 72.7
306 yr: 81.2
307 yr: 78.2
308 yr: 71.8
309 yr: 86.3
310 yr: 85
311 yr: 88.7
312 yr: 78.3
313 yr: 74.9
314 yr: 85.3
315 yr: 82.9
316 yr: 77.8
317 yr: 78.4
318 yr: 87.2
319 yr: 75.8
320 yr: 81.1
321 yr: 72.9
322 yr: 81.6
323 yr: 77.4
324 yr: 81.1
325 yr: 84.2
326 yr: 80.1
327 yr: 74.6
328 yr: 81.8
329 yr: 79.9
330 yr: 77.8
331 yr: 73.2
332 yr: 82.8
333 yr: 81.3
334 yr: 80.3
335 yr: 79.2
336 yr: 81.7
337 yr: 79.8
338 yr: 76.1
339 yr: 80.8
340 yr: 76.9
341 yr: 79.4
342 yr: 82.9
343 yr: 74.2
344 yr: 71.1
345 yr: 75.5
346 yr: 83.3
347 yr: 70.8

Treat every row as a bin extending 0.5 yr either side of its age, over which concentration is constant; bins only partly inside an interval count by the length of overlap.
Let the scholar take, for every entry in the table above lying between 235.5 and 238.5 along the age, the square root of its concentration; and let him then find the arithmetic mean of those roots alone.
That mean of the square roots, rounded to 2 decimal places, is 9.19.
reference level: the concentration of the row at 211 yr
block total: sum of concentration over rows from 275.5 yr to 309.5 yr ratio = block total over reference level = 36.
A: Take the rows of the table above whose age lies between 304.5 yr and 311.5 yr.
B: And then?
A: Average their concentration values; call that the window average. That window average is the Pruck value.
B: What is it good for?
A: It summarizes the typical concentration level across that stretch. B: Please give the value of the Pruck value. 80.6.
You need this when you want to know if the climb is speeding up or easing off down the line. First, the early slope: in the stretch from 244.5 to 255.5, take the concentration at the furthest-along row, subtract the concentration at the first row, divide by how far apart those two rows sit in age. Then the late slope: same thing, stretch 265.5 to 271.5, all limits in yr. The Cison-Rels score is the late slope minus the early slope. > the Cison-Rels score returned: -1.7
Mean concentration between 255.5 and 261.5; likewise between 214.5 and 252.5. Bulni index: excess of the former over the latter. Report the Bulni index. -3.1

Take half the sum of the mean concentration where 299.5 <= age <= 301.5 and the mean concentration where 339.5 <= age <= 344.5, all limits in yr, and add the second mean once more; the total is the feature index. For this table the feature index 157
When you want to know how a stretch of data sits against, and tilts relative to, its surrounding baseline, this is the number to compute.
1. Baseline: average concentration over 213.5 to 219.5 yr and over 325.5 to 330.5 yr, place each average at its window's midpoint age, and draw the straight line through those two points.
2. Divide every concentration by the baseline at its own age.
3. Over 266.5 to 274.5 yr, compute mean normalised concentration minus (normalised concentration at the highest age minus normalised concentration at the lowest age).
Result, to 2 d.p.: 0.92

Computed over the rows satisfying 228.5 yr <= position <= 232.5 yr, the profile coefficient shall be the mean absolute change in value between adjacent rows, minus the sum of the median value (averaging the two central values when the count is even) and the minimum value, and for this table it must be -156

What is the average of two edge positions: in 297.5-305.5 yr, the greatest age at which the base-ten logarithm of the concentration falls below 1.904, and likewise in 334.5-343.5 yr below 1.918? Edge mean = 324.0 yr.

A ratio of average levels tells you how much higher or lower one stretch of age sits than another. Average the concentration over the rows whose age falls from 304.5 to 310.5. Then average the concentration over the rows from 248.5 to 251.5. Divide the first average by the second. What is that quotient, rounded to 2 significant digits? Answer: 0.96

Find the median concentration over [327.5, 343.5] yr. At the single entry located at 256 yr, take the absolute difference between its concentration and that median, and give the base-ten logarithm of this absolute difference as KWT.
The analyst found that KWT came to 0.88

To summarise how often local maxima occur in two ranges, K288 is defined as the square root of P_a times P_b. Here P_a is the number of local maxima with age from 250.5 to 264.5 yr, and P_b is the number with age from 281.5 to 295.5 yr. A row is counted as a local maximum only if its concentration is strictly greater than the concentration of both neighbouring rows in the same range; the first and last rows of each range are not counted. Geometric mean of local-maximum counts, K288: 2.0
